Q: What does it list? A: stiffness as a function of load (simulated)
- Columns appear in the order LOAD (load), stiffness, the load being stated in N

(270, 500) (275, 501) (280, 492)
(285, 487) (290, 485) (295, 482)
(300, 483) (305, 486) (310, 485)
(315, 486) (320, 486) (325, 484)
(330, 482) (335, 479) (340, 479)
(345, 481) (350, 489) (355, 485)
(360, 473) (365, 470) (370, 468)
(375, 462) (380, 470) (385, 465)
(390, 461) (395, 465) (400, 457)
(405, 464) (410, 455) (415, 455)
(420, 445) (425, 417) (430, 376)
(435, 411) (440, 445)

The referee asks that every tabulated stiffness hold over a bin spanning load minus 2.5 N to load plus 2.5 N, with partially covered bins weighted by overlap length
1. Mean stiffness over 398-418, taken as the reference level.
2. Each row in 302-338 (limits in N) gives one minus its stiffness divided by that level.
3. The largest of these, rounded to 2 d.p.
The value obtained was -0.05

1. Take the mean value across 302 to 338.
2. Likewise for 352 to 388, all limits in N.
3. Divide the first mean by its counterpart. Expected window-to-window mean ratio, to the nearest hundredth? 1.03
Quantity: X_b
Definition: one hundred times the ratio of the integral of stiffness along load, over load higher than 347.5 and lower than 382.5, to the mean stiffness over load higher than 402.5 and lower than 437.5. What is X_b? 3840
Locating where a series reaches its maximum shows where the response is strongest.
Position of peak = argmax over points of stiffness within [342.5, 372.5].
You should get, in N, 350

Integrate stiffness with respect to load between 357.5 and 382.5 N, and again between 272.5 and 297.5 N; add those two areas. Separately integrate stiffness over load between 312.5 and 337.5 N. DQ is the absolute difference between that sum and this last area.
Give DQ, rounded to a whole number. 11865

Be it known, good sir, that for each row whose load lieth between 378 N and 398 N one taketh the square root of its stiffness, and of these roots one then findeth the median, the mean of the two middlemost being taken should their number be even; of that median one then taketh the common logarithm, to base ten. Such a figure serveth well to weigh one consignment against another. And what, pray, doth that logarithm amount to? 1.33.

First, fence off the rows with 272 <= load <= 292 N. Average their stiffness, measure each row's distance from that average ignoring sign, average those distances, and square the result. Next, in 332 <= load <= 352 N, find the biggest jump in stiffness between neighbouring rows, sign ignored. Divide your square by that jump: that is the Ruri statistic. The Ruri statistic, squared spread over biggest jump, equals 3.45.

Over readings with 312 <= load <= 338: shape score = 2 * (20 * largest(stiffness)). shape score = 19440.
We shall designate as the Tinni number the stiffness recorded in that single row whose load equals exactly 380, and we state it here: 470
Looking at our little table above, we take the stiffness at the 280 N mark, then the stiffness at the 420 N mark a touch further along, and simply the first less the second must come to 47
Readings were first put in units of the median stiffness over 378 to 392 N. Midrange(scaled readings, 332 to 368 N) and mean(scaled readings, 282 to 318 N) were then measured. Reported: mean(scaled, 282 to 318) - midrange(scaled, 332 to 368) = 0.012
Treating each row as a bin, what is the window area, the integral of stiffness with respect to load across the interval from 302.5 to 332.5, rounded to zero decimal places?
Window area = 14545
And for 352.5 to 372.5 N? 9480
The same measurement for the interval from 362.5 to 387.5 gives 11675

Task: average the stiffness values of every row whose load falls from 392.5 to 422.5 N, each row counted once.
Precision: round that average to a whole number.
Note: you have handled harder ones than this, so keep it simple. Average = 457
